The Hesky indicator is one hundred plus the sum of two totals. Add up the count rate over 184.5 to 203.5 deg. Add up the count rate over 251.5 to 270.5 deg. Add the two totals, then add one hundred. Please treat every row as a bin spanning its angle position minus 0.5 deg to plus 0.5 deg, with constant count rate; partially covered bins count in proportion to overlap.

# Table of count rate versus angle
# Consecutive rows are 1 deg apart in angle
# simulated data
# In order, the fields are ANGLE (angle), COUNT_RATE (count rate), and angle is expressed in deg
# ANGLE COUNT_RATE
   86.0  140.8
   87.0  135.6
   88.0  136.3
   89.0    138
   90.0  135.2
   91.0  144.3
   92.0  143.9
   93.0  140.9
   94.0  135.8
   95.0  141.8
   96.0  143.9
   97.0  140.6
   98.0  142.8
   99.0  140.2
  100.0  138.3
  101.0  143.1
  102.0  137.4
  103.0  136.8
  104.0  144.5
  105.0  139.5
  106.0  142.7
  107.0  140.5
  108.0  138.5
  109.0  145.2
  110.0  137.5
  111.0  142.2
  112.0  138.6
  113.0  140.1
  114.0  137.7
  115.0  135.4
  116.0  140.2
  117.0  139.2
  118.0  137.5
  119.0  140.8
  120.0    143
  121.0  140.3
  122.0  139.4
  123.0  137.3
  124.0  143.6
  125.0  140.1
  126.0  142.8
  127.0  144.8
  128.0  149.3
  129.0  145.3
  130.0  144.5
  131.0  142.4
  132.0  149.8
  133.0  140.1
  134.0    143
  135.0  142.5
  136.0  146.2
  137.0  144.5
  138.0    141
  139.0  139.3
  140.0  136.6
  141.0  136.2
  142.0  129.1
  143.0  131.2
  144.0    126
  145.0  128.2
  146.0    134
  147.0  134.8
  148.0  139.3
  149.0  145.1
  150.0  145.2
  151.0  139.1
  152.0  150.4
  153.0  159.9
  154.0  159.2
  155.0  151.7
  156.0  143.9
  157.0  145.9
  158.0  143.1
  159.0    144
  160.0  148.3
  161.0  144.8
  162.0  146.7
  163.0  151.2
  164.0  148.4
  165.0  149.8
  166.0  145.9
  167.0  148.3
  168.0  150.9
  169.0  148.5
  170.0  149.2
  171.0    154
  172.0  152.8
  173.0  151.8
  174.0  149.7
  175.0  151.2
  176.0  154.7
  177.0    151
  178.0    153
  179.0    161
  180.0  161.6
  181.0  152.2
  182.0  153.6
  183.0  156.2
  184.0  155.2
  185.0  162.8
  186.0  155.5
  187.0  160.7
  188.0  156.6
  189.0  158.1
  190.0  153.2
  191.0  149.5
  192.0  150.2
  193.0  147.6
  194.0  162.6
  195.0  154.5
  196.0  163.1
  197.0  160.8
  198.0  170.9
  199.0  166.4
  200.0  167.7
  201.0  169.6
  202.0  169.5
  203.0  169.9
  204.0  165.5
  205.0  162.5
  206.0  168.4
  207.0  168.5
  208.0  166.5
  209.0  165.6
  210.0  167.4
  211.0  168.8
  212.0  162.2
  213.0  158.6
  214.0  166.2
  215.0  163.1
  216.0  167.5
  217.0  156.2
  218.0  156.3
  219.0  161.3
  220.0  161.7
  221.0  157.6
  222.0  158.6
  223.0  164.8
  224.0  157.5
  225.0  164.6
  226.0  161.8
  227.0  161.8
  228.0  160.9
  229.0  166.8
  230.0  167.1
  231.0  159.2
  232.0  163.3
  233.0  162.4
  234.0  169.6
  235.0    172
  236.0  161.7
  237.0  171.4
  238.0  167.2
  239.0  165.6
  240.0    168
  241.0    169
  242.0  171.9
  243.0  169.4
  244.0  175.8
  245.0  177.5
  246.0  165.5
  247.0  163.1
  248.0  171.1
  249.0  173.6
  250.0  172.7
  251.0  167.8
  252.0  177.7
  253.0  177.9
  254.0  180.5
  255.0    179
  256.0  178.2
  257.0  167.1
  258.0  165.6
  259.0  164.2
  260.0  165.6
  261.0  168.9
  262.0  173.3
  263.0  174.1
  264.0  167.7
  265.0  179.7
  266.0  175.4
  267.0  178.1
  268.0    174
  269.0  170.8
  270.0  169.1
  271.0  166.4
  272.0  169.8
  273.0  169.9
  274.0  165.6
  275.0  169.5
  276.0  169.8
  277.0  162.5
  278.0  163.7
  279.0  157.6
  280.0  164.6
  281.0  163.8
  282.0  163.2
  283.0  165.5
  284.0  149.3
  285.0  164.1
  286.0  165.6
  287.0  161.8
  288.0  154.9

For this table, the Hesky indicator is 6436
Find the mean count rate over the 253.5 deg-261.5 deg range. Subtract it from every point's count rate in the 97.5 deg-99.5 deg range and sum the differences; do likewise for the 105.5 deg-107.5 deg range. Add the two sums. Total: -118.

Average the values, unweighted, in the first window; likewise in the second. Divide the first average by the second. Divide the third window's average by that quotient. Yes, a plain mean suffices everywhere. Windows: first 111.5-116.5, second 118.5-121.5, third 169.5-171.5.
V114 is 155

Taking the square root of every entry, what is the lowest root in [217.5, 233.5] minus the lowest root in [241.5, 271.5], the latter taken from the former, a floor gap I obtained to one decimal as -0.3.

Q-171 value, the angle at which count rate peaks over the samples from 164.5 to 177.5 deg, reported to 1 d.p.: 176.0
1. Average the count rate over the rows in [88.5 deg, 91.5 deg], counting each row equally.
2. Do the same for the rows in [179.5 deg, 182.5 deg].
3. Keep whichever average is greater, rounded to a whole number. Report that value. 156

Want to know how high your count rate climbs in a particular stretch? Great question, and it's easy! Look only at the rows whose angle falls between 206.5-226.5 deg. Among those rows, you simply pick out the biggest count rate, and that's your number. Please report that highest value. 168.8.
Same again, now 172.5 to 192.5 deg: 162.8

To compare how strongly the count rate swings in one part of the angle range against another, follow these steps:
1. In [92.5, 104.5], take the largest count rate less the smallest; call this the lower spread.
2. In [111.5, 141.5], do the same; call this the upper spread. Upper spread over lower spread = 1.7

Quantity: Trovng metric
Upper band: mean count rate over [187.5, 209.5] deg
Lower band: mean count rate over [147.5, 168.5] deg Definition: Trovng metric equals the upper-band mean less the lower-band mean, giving 14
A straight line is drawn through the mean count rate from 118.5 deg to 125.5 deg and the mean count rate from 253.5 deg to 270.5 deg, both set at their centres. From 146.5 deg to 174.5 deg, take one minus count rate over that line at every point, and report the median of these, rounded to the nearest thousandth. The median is 0.014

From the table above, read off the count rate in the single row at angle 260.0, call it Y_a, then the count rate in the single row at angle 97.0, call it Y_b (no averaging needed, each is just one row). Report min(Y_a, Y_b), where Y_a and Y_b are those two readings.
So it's 141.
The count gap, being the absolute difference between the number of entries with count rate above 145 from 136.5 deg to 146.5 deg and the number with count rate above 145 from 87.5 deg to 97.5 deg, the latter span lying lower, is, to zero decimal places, 0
